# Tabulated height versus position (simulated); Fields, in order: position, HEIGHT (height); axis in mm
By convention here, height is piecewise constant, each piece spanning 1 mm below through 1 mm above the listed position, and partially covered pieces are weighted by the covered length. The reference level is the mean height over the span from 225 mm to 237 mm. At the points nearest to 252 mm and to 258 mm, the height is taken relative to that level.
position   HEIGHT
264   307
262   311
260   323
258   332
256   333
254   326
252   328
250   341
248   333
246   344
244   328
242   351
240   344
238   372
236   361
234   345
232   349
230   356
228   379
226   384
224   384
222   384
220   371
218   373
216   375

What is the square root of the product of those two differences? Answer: 32.3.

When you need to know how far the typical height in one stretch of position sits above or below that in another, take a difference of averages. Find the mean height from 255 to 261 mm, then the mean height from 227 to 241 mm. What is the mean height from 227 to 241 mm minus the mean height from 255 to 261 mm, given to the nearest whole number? 29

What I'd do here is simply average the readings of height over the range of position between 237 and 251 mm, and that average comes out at 345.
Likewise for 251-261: 328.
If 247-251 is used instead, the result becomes 337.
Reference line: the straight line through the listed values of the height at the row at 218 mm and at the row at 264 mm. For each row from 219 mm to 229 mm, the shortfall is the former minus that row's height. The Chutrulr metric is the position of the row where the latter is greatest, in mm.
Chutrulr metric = 220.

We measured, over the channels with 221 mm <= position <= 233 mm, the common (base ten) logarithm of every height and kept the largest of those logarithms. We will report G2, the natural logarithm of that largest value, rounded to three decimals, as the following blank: 0.949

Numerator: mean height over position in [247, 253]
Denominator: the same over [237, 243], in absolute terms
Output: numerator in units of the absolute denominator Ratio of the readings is 0.939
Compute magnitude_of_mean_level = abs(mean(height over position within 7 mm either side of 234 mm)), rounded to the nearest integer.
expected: 358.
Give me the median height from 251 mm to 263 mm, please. 327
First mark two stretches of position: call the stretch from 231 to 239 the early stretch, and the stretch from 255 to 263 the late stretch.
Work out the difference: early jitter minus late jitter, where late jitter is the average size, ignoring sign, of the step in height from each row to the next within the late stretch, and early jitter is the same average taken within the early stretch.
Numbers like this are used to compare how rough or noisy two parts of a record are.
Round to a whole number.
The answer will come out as 3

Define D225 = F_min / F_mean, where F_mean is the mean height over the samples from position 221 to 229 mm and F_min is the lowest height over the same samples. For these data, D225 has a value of 0.990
